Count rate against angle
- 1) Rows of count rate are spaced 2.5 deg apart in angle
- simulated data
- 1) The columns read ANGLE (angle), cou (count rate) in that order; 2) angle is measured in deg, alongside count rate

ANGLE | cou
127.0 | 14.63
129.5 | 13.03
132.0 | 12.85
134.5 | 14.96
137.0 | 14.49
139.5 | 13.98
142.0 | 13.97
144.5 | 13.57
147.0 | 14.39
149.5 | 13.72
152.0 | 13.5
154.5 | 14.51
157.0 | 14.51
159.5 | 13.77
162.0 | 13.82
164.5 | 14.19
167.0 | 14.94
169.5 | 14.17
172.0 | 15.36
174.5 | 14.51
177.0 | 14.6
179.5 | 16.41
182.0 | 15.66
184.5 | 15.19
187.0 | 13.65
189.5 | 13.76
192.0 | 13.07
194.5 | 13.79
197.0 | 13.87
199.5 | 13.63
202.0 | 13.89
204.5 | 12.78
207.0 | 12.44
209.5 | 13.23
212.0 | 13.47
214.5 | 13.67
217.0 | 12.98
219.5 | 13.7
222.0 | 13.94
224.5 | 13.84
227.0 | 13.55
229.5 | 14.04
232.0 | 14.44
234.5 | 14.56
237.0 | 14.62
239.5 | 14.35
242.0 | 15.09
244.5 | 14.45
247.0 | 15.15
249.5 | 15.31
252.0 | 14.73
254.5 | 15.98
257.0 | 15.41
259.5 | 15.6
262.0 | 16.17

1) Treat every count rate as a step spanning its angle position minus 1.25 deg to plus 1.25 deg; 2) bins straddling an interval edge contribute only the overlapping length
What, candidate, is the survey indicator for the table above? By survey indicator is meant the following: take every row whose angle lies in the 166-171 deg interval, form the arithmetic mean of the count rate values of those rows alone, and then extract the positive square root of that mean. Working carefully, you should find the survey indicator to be 3.82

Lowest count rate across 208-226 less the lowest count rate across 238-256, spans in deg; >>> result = -1.4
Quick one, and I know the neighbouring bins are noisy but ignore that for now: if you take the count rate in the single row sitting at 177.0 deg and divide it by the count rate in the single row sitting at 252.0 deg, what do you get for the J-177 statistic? 0.99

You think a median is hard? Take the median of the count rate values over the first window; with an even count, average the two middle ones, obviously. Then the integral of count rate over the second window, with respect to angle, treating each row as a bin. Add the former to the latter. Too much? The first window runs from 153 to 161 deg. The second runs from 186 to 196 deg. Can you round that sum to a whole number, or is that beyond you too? 150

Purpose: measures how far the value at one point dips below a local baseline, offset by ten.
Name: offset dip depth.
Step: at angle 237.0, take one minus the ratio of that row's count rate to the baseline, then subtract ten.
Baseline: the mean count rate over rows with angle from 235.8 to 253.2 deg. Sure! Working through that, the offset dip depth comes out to -9.99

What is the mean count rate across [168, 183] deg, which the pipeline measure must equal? 15.1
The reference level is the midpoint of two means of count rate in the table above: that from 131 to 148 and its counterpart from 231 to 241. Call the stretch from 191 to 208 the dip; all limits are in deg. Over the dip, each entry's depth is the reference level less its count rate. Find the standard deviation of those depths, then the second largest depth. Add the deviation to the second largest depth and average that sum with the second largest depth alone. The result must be 1.8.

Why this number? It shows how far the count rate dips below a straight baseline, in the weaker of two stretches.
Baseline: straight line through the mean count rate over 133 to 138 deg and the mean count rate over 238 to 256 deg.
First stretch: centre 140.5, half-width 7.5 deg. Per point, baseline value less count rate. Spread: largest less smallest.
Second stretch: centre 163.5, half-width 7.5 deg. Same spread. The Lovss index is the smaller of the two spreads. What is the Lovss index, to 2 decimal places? 1.15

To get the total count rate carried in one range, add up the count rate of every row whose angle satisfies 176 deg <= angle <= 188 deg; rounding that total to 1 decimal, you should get 75.5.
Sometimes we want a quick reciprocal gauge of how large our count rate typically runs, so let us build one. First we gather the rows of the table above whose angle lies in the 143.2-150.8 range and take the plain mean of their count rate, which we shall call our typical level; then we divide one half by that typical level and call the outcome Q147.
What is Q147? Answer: 0.0360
